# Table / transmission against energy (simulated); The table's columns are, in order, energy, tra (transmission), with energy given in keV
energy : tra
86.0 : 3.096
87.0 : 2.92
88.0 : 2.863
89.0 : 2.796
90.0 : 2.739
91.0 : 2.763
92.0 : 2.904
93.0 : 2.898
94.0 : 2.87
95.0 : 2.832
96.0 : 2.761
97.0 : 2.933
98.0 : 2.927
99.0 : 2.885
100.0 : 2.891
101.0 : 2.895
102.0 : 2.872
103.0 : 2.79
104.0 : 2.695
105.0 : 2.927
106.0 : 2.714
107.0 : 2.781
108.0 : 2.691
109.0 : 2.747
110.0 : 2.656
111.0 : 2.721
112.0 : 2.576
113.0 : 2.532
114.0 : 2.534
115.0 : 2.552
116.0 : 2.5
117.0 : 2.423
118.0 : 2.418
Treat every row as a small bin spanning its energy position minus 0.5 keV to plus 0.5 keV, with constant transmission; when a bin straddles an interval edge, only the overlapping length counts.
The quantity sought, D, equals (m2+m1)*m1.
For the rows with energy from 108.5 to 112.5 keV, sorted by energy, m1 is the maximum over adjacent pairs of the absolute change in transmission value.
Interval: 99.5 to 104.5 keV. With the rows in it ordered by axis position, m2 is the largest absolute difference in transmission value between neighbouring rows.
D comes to 0.03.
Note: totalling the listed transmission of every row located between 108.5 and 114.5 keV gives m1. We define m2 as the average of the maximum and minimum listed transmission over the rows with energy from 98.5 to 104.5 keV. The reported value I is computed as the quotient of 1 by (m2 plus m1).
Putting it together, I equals 0.054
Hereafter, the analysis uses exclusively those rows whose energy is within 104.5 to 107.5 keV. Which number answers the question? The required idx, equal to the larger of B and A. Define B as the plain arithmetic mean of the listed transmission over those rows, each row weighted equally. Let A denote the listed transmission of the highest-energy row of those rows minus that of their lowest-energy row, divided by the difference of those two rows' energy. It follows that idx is 2.81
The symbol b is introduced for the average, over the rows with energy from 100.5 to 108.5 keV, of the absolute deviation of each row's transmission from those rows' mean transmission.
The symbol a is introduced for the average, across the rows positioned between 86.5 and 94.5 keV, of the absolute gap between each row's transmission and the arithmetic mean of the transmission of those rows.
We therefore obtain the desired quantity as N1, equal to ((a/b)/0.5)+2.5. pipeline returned 4.0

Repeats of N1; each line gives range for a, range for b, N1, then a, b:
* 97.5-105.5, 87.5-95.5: 4.8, 0.059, 0.051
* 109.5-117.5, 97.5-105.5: 4.8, 0.067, 0.059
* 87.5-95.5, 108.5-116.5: 3.8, 0.051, 0.079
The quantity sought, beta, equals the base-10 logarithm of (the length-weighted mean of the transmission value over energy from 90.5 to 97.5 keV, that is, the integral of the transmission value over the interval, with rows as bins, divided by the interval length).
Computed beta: 0.455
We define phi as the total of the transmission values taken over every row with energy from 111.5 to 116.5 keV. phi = 12.7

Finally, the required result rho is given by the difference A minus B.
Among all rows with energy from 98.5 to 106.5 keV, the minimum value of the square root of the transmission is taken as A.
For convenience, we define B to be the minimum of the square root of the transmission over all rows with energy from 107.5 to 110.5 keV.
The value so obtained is 0.012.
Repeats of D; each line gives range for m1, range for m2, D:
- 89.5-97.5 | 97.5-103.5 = 0.04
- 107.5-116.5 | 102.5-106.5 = 0.05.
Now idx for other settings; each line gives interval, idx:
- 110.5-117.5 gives 2.55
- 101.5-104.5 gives 2.79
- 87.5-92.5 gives 2.81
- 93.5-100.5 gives 2.87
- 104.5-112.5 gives 2.73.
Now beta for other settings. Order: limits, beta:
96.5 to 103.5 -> 0.460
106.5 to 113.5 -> 0.427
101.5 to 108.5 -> 0.444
